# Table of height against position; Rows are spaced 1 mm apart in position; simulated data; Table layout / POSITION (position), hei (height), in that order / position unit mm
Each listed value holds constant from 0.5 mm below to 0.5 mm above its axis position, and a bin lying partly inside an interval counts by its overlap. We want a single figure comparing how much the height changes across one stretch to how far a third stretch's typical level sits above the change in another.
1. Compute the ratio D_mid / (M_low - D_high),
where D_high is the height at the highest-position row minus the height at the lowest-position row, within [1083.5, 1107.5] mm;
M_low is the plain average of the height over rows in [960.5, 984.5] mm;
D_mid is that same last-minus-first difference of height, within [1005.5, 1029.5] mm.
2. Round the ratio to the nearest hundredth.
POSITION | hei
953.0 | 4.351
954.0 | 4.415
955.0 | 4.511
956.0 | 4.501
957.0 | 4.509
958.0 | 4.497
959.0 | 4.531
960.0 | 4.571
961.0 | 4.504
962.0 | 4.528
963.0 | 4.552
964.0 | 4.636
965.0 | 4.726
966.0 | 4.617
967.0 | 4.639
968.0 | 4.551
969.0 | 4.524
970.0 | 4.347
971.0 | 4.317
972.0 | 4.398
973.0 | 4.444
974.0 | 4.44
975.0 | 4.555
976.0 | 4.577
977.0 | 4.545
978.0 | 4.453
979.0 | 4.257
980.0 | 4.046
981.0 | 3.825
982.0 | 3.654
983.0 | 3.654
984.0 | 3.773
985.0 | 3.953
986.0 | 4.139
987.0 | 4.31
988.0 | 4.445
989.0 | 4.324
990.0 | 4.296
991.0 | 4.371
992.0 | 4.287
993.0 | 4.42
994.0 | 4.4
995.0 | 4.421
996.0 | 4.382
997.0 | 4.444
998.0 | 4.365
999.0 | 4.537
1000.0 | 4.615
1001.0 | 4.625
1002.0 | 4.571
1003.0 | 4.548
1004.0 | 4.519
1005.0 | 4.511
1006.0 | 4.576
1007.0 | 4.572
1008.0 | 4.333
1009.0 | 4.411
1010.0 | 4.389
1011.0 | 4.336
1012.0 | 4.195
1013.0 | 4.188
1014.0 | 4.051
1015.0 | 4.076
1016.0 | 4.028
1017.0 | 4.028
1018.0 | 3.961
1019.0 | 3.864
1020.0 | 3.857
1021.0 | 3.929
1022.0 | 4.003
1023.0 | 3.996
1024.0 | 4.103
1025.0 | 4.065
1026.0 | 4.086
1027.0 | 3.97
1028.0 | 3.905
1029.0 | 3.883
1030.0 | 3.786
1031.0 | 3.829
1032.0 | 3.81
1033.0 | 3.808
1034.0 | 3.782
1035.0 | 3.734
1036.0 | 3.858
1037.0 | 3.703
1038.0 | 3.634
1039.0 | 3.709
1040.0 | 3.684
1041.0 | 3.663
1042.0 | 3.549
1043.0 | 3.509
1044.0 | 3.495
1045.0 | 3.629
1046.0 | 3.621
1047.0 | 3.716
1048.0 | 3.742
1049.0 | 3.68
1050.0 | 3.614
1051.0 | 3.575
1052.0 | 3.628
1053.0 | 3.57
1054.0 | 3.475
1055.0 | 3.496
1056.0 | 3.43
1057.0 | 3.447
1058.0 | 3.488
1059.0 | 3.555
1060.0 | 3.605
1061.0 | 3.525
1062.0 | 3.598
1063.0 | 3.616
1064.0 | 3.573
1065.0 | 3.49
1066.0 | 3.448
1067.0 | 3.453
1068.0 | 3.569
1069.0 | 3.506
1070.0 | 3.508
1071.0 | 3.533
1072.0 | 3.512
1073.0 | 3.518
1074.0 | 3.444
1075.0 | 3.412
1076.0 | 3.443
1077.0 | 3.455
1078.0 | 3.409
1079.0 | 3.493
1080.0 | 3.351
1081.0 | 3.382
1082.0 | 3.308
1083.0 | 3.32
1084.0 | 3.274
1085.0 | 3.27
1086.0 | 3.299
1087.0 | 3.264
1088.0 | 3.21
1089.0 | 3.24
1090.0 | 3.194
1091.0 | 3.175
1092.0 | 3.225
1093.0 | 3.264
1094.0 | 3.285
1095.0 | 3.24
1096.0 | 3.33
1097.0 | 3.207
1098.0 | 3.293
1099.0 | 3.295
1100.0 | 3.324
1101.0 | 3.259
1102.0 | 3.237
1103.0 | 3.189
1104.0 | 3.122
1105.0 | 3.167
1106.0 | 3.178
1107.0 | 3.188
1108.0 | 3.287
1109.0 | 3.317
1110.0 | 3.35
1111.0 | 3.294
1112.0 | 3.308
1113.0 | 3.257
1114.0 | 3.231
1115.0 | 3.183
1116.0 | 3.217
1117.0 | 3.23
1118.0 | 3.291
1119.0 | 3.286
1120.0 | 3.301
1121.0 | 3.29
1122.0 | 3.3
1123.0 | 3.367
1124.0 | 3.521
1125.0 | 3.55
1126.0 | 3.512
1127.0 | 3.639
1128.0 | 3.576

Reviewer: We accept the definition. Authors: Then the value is -0.16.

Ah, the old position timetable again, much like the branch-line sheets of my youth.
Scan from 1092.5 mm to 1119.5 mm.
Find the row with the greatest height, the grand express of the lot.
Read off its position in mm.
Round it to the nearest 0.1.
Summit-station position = 1110.0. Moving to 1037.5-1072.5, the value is 1048.0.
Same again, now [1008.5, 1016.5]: 1009.0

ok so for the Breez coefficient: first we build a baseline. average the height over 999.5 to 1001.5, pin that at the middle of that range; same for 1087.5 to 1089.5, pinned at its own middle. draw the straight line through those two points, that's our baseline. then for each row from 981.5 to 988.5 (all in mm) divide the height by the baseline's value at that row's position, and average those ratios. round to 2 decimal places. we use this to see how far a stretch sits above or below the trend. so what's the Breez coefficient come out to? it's 0.82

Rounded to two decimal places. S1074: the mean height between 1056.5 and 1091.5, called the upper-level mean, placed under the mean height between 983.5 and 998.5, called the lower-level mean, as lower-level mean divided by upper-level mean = 1.25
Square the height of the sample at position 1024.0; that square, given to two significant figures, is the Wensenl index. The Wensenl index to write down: 17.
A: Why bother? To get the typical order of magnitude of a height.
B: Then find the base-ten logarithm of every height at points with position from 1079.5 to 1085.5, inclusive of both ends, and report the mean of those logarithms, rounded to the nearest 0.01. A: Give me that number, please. 0.52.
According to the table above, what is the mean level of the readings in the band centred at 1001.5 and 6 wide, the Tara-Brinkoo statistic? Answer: 4.6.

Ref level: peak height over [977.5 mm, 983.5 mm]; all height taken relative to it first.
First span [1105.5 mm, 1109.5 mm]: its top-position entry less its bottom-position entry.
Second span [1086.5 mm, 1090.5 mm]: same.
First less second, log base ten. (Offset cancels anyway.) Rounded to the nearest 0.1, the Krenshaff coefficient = -0.7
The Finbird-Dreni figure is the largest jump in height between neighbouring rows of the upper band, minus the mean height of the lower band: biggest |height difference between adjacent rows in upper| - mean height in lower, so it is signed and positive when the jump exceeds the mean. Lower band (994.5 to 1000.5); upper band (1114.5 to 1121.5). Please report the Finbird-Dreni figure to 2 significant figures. -4.4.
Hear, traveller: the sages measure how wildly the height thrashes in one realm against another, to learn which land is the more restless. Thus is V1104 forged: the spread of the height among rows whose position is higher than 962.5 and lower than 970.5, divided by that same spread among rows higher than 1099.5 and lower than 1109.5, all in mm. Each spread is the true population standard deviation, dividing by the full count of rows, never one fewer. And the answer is 1.61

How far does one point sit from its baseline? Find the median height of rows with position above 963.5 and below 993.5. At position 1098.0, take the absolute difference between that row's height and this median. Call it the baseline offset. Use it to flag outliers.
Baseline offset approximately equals 1.1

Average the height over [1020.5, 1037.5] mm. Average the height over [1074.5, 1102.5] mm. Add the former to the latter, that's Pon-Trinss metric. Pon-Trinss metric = 7.2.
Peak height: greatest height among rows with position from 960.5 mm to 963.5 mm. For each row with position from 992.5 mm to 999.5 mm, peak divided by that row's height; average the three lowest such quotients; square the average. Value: 1.0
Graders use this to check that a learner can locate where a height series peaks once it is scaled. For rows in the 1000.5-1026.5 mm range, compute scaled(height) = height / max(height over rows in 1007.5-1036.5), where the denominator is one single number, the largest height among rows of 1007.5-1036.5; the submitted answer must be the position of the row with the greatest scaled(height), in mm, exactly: 1001.0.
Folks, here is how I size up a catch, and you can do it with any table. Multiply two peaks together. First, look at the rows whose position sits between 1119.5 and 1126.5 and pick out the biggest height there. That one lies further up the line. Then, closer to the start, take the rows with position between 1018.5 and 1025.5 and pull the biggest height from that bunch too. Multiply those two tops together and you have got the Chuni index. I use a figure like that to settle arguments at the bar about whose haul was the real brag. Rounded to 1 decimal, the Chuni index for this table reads 14.6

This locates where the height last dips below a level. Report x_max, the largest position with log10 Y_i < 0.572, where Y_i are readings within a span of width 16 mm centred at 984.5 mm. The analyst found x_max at 983.0 mm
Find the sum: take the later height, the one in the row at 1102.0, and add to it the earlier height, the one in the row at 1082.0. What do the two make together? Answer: 6.5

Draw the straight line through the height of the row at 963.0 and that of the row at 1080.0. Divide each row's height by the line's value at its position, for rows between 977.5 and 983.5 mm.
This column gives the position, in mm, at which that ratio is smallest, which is 982.0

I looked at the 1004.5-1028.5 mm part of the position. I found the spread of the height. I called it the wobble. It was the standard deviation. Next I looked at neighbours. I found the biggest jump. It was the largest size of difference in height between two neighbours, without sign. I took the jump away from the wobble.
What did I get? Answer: -0.02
